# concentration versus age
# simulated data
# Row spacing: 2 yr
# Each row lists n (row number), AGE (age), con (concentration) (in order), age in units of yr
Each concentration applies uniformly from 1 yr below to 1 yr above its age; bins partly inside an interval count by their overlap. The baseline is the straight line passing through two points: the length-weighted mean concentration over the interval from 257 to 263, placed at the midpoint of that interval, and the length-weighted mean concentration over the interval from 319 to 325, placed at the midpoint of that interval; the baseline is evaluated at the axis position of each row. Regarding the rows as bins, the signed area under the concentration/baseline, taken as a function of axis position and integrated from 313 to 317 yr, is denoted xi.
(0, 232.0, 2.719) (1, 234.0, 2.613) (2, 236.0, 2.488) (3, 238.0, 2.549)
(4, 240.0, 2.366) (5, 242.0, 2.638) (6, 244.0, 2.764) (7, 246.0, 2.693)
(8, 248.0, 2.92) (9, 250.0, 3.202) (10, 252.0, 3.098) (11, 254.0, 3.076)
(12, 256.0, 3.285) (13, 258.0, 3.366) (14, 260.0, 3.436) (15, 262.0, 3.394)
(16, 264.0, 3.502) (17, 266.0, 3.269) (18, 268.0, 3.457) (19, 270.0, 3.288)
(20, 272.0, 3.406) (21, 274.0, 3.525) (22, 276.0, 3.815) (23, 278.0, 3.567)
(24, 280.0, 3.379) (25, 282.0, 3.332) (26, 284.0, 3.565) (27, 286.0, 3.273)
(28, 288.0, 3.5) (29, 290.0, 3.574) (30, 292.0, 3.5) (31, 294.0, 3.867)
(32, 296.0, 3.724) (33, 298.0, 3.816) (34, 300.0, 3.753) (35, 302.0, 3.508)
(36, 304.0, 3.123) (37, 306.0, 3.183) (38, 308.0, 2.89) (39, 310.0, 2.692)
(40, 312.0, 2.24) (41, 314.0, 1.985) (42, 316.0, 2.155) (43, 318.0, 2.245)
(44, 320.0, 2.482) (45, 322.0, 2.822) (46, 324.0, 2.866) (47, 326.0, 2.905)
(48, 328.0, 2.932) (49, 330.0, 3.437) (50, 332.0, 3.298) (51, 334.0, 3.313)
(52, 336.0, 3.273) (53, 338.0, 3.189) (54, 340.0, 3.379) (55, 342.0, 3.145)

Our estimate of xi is 2.96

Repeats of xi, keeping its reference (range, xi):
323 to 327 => 4.29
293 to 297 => 5.03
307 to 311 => 3.90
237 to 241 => 2.71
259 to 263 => 4.03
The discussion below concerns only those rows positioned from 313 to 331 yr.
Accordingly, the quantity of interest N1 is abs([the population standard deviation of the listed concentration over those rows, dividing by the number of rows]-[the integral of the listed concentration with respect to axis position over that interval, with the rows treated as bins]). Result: 47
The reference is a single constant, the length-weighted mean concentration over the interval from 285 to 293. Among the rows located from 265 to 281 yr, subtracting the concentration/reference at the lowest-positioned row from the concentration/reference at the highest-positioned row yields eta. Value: 0.03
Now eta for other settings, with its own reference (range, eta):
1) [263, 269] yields -0.01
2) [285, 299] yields 0.16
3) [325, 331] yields 0.15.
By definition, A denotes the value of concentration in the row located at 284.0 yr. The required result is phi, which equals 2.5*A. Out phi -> 8.9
